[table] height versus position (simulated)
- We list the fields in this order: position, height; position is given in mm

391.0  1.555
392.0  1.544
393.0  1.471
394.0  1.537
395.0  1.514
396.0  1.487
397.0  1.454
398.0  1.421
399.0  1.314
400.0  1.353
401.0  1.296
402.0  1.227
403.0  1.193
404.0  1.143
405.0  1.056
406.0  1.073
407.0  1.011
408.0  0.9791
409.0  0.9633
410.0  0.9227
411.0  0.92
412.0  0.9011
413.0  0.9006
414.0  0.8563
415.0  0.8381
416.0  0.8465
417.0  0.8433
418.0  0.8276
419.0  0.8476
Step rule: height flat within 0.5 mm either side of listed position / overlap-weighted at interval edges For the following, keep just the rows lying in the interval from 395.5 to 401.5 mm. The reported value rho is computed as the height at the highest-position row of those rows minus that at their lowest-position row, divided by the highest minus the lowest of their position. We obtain -0.038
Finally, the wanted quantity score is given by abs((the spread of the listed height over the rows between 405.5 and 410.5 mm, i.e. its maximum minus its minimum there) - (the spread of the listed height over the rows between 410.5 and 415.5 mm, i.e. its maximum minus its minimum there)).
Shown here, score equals 0.07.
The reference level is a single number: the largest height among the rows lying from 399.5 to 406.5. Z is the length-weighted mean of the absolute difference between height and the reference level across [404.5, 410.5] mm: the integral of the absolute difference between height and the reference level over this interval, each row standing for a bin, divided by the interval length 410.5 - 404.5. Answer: 0.35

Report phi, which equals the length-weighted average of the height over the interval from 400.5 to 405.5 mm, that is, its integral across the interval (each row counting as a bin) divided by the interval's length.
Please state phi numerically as 1.18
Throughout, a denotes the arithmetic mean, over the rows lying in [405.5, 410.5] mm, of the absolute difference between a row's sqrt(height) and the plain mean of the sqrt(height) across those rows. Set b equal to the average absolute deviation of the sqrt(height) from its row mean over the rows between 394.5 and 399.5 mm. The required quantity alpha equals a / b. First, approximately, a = 0.021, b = 0.0237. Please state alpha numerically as 0.9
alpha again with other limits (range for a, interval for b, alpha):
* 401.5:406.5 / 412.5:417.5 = 3.0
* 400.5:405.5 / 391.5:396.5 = 3.0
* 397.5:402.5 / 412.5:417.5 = 2.4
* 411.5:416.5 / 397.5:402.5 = 0.6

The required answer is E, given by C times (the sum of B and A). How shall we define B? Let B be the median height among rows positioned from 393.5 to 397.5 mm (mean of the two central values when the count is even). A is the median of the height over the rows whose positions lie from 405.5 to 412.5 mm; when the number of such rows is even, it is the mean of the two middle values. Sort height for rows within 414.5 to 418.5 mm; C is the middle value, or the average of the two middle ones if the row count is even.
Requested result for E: 2.07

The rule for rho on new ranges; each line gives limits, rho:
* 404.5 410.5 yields -0.027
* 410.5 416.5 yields -0.015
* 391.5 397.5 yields -0.018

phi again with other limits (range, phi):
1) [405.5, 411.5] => 0.98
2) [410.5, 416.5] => 0.88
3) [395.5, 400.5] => 1.41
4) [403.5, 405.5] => 1.10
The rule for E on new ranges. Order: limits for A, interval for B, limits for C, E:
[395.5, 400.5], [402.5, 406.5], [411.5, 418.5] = 2.14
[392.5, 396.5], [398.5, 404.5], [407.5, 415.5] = 2.51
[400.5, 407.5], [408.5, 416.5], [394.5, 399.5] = 2.97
